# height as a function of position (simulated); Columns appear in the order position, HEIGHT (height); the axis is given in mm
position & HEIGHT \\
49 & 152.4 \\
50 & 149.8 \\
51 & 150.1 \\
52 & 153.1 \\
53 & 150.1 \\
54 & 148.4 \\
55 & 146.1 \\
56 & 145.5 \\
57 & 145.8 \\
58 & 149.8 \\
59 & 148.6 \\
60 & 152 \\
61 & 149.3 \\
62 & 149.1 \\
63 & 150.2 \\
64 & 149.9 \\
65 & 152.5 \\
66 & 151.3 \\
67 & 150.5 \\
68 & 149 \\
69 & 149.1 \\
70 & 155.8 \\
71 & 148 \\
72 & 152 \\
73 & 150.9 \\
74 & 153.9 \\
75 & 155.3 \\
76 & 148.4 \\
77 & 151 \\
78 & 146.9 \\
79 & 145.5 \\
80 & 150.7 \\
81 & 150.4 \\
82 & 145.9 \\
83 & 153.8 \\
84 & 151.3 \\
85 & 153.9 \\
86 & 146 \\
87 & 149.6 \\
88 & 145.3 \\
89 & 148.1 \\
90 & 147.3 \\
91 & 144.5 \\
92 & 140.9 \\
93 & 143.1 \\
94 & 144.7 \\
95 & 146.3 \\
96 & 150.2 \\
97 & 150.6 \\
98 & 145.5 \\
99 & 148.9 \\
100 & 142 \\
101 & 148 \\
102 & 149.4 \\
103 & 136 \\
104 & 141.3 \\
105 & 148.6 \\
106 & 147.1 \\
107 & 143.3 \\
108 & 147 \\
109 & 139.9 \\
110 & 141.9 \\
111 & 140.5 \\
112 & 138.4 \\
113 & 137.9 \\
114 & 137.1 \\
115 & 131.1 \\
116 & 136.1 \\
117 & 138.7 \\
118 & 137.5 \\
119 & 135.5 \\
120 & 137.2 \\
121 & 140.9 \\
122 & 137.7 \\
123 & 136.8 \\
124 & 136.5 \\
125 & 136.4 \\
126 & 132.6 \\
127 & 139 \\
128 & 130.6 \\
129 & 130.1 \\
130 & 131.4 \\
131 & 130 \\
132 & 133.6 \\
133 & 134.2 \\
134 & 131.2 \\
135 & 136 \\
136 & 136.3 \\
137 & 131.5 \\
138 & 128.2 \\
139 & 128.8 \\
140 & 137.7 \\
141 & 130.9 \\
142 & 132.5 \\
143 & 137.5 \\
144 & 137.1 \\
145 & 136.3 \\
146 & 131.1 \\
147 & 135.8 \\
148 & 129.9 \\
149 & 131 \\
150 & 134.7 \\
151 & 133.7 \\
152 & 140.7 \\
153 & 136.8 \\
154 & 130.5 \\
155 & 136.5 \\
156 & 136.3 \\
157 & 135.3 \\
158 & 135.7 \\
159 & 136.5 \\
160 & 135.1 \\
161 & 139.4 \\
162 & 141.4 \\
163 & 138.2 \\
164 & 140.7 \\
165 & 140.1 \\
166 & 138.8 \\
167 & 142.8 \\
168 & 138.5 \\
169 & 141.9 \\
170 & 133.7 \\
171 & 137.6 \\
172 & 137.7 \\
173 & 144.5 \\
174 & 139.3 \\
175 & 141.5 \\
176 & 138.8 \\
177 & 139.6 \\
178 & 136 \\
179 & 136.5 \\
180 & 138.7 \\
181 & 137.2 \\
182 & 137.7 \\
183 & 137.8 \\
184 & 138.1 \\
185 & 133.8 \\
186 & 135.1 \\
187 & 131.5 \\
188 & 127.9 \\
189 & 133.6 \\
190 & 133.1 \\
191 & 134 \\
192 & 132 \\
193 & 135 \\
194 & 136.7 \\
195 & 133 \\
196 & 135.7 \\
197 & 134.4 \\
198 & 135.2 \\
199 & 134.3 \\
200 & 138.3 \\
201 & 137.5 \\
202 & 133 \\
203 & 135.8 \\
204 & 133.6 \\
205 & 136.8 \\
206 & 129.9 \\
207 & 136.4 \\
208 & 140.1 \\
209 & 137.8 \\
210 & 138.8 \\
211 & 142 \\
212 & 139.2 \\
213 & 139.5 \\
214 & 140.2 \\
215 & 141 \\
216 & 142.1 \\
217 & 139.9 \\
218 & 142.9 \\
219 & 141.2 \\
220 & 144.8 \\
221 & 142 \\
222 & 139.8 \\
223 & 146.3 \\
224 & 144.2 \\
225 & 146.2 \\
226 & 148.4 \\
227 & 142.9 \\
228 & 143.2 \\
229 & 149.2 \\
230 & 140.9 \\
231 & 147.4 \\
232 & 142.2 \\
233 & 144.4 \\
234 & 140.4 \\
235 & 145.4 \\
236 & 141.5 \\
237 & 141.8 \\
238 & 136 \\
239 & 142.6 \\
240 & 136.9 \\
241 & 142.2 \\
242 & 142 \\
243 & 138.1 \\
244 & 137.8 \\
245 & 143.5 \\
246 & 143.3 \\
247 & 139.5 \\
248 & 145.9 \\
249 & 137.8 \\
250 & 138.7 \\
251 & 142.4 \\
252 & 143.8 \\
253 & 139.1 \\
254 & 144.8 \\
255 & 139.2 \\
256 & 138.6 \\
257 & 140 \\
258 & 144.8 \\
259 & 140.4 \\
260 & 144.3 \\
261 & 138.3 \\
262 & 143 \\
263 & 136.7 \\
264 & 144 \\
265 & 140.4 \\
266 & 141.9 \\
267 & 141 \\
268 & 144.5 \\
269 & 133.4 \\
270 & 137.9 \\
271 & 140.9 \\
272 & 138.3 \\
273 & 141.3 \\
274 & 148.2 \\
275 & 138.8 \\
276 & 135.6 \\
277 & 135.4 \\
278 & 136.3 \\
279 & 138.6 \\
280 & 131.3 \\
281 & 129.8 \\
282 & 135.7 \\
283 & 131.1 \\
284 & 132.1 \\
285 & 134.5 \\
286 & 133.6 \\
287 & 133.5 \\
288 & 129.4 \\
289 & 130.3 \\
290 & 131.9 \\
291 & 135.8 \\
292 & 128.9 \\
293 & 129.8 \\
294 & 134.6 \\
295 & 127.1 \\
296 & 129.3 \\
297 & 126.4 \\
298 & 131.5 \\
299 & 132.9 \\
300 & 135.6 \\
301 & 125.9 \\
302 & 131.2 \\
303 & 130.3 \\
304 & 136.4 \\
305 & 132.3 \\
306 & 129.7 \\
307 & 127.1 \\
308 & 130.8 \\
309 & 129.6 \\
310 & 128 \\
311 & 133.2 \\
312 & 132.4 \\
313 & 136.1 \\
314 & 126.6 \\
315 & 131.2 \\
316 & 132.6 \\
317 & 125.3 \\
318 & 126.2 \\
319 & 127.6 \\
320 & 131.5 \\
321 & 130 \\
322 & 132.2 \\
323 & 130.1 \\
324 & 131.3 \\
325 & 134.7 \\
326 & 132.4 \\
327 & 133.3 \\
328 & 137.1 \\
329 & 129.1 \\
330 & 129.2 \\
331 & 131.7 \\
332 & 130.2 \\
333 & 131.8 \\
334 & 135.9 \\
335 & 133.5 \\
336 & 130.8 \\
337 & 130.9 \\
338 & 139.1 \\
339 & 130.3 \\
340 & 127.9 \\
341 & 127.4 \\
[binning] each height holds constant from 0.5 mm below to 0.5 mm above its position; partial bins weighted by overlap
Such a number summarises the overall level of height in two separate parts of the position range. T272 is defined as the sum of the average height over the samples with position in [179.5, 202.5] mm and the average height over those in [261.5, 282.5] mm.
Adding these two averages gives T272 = 273.7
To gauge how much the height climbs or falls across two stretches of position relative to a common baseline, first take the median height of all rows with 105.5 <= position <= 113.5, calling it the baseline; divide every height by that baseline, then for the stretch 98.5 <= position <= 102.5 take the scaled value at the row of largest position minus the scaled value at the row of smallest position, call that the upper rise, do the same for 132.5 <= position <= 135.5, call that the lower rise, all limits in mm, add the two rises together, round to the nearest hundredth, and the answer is 0.02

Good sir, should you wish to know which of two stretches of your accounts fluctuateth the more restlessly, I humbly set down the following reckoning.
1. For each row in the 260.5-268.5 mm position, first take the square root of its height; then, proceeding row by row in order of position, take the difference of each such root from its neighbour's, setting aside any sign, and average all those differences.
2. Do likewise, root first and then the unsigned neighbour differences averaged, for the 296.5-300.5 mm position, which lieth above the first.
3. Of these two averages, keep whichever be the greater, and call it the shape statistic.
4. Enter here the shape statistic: 0.167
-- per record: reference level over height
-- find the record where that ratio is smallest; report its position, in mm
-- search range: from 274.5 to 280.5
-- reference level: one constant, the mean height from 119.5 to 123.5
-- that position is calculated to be 275 mm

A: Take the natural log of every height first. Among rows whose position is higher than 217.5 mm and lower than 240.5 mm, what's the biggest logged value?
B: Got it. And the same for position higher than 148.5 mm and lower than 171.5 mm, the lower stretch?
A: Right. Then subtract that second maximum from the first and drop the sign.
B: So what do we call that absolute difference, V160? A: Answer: 0.04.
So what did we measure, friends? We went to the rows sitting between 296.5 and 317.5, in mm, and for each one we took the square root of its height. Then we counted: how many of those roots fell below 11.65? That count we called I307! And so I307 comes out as 19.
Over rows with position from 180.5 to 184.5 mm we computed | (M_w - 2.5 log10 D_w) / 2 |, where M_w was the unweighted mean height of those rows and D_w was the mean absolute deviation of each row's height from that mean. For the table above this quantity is 69.6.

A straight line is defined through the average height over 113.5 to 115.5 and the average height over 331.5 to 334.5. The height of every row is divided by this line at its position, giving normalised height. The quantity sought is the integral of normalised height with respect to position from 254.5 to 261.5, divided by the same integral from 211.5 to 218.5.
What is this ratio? 1.00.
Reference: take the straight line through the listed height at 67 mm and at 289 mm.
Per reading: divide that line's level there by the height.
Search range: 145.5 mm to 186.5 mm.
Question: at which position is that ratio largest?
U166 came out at 148 mm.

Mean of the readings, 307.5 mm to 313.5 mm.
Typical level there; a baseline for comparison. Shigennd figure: 132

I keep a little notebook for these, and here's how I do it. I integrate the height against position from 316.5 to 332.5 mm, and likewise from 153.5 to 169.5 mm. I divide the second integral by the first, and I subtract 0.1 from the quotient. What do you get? 0.96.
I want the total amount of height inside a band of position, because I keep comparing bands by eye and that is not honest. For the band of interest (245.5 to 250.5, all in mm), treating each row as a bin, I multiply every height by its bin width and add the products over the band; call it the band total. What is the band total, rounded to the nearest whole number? 705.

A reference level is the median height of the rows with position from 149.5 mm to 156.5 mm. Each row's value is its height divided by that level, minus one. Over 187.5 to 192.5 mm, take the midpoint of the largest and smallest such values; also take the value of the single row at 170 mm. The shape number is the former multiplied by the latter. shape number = 0.0007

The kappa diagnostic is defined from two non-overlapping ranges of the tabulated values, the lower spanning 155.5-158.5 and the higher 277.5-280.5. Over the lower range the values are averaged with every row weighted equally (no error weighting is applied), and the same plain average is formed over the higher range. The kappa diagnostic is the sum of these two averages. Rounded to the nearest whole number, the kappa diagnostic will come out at 271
